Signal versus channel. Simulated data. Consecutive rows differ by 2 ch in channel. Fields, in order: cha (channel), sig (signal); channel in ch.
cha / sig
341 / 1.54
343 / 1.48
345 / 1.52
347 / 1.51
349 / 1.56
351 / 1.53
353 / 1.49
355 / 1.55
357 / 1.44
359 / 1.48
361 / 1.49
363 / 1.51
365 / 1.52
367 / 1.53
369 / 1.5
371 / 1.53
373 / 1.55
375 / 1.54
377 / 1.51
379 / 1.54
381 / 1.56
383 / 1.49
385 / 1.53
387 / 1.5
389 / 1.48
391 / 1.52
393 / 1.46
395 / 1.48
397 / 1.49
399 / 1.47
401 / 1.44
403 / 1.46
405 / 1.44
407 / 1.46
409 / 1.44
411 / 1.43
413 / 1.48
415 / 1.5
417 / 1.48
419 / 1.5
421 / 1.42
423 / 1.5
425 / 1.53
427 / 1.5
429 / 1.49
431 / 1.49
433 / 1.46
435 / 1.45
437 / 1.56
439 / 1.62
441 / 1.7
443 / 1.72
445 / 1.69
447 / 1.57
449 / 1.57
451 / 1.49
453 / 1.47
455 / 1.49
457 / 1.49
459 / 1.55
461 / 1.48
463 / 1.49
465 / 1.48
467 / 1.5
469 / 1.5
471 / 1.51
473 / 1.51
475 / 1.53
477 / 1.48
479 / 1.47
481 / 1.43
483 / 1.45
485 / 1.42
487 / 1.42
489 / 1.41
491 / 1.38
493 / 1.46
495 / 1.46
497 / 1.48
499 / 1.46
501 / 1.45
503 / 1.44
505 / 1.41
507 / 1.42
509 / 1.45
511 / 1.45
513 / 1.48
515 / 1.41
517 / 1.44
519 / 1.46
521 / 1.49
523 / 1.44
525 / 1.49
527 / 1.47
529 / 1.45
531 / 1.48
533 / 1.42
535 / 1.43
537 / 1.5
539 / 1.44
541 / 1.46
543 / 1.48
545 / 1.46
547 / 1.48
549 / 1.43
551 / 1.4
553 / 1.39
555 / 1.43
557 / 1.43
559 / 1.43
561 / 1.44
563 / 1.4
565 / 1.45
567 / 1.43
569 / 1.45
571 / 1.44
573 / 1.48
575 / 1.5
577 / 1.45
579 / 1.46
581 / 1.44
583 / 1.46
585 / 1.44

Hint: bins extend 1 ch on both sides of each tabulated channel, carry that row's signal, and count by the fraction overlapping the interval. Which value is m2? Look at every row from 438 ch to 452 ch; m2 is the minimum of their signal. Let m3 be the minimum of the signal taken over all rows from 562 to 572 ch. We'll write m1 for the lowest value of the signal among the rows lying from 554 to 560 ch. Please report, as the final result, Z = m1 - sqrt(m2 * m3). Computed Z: -0.014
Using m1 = 1.43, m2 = 1.49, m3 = 1.4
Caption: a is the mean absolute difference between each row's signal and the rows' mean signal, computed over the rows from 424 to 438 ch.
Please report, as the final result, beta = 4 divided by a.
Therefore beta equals 142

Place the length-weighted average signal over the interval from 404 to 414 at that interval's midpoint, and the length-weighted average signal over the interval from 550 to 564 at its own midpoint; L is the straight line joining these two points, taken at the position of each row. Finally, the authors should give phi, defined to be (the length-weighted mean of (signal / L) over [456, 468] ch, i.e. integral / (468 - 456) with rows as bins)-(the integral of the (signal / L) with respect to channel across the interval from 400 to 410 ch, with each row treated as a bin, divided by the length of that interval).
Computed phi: 0.044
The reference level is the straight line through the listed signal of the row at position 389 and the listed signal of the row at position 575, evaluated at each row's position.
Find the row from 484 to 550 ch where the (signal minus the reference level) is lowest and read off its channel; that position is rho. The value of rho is 491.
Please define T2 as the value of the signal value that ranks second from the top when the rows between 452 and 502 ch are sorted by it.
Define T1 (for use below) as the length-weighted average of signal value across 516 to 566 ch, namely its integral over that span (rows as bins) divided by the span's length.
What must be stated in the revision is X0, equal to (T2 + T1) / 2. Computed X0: 1.49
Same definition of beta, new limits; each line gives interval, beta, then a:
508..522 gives 209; 0.0192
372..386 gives 218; 0.0184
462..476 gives 338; 0.0118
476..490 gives 175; 0.0229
